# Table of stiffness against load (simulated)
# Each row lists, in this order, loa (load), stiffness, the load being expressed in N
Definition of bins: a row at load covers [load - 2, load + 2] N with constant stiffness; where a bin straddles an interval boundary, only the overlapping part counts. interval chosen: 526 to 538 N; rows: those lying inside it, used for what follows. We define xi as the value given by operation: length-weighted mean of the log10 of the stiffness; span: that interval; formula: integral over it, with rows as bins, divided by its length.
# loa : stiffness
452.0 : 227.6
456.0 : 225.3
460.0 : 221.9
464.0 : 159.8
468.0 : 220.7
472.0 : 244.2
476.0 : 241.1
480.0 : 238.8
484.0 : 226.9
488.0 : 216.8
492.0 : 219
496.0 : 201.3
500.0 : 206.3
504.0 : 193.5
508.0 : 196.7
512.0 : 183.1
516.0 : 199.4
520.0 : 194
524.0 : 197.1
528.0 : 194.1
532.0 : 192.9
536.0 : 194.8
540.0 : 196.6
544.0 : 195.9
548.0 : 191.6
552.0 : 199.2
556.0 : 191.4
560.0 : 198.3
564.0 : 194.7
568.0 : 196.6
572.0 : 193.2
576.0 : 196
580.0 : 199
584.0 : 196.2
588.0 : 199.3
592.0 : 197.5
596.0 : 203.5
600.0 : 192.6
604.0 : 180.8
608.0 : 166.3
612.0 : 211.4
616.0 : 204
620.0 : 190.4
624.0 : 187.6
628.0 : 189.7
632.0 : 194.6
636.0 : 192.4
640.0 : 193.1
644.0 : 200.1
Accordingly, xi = 2.29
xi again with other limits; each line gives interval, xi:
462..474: 2.31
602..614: 2.27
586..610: 2.28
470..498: 2.35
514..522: 2.29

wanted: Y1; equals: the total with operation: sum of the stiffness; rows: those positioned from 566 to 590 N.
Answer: 1180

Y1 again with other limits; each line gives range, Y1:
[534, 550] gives 779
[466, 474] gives 465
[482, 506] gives 1264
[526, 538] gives 582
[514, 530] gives 785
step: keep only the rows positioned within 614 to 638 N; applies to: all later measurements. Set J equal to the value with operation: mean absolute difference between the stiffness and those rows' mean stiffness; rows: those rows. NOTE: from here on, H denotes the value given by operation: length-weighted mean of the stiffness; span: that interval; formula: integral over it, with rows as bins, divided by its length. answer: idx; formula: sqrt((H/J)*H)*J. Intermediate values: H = 193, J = 4.1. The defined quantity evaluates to 392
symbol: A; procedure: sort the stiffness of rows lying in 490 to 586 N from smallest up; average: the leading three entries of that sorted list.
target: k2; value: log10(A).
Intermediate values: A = 189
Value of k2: 2.276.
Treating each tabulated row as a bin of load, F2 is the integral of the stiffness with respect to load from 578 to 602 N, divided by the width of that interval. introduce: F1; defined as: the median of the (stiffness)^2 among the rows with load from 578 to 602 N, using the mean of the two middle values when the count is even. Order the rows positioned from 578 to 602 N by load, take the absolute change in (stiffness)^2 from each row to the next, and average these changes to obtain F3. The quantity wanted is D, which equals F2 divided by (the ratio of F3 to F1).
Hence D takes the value 3983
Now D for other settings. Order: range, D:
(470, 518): 2581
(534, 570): 4442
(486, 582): 3432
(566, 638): 2379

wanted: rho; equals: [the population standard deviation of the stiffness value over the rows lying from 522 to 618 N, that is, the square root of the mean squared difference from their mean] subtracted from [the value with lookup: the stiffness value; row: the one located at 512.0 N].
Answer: 175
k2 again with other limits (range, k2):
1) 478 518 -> 2.281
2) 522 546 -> 2.288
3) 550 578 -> 2.286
